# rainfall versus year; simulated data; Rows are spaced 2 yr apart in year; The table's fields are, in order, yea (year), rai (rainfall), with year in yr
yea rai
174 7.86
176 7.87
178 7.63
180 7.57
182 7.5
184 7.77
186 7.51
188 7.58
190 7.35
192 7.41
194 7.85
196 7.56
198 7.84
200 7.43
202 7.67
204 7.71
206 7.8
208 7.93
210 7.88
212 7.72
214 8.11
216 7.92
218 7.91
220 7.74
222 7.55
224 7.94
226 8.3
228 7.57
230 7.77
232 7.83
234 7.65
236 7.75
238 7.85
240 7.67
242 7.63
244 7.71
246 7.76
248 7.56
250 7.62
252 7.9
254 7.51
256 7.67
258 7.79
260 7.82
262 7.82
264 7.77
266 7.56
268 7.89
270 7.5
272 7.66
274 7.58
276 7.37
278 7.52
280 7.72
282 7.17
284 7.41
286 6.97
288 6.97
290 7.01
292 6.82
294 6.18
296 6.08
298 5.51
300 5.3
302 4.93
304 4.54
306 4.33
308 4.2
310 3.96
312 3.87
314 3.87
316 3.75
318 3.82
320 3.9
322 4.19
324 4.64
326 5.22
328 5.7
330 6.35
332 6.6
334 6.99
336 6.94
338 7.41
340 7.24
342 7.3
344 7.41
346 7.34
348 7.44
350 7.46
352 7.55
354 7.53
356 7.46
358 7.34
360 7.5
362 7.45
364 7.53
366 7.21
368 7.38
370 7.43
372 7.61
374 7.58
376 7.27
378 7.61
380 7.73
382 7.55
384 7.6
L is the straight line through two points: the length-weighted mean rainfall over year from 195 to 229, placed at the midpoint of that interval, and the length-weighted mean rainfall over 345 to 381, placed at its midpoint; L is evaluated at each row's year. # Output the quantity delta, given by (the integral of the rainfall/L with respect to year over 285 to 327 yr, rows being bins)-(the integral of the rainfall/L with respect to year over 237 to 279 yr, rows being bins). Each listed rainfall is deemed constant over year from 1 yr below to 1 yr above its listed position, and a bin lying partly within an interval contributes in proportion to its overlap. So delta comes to -14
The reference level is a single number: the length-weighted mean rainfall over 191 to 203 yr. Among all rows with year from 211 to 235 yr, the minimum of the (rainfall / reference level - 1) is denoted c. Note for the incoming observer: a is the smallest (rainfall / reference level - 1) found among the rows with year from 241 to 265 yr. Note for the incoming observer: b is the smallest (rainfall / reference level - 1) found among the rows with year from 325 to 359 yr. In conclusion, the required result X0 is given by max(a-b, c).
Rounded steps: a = -0.02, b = -0.32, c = -0.010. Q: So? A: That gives 0.30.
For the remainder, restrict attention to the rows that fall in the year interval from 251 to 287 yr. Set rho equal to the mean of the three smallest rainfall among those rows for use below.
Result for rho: 7.2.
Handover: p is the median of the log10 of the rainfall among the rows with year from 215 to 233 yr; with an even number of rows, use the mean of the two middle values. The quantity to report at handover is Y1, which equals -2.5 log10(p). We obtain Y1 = 0.122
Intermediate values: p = 0.89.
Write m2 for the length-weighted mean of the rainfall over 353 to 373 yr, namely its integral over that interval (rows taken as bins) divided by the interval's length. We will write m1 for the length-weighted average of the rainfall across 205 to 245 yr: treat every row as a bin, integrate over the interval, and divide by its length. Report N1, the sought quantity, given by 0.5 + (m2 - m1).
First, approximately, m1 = 7.8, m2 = 7.44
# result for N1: 0.1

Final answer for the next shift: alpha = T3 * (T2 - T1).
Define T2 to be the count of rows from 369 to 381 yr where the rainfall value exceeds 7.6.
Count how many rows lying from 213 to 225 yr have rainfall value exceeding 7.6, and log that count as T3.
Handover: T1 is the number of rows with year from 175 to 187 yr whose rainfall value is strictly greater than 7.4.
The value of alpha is -15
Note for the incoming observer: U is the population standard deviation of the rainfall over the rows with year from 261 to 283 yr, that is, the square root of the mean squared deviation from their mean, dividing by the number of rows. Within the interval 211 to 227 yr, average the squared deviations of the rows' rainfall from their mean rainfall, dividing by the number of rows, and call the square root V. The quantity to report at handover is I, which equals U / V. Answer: 0.90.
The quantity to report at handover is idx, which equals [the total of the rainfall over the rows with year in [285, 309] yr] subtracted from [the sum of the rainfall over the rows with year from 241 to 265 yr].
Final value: 24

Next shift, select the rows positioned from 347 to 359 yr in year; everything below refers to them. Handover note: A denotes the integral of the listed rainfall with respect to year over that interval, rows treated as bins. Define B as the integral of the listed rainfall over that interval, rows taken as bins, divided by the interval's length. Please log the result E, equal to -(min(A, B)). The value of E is -7.46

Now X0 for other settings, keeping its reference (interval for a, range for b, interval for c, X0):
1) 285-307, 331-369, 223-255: -0.02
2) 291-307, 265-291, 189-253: -0.04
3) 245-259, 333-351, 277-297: 0.07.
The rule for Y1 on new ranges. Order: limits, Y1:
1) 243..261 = 0.130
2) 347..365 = 0.148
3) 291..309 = 0.350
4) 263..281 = 0.139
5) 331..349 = 0.160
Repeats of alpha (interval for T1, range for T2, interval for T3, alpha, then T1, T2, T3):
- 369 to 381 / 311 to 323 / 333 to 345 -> 0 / 5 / 0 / 0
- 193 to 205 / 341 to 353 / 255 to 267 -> -30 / 6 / 0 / 5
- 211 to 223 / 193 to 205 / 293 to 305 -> 0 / 6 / 4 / 0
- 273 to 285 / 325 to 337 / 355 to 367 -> 0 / 4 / 0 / 0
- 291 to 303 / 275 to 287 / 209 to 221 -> 6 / 0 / 1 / 6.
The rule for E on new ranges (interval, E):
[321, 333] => -5.45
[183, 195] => -7.58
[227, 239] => -7.74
